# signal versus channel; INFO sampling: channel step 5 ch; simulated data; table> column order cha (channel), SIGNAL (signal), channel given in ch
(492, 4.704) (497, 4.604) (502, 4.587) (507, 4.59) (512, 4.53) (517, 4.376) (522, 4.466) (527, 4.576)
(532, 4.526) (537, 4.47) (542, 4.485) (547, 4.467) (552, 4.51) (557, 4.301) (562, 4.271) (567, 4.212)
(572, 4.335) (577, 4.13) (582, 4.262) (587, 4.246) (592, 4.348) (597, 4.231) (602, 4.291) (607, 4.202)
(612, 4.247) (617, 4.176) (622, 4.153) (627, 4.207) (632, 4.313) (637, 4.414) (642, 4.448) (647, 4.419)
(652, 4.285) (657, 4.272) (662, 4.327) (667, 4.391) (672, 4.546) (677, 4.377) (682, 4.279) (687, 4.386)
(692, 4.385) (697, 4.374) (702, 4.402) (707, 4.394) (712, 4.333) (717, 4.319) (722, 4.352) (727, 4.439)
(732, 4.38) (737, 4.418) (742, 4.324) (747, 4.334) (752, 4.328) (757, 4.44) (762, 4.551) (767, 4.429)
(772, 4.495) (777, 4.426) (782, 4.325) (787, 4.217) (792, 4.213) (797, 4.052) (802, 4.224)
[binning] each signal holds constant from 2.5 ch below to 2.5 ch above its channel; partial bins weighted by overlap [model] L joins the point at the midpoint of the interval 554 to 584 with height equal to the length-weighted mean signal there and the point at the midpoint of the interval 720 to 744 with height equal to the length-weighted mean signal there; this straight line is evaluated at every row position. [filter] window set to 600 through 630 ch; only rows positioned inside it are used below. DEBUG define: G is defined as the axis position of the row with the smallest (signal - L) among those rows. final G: 622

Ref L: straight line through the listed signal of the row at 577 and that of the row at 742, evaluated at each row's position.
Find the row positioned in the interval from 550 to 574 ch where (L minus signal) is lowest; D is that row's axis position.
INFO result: 552 ch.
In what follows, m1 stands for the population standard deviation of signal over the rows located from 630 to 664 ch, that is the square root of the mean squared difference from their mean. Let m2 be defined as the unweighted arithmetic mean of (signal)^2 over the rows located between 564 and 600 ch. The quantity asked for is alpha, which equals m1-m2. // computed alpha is -18.0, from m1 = 0.07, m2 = 18.1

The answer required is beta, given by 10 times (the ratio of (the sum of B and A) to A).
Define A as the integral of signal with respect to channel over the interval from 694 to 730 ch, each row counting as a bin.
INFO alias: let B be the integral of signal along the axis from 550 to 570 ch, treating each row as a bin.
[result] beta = 15.5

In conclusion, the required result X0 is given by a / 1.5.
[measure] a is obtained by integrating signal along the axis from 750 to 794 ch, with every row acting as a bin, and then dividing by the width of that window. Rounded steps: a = 4.38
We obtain 2.92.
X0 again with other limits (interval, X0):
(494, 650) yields 2.91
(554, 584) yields 2.84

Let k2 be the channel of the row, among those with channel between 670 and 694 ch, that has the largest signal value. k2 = 672 ch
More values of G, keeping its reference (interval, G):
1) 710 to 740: 717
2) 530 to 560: 557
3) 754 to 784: 782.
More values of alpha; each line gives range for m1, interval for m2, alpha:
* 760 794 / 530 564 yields -19.5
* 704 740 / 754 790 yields -19.4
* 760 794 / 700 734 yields -19.0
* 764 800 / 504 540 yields -20.2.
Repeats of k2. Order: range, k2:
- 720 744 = 727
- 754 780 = 762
